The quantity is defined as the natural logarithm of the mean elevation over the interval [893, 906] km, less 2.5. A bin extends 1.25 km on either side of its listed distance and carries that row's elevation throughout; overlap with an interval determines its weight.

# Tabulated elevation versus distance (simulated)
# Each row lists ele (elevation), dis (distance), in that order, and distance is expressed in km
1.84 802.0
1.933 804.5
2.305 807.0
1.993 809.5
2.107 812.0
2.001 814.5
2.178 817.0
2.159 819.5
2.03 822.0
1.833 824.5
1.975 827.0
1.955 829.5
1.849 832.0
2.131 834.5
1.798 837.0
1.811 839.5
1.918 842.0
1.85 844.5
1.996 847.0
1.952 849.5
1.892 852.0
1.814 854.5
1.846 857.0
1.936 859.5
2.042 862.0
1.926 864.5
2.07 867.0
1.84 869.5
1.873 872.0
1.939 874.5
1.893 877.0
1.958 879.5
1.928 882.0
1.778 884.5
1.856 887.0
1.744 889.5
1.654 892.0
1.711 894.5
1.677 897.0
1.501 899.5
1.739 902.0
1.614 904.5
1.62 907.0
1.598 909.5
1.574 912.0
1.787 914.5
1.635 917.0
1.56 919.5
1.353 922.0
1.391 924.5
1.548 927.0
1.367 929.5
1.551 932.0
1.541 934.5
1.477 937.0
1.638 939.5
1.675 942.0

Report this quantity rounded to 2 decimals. -2.00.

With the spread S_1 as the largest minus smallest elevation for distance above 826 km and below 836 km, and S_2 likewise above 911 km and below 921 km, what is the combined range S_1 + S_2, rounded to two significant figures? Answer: 0.51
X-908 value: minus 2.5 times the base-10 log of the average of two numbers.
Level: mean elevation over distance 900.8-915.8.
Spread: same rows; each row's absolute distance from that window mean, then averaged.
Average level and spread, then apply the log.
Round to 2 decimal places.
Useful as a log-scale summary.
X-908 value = 0.16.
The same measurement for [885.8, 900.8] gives 0.13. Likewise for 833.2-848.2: -0.01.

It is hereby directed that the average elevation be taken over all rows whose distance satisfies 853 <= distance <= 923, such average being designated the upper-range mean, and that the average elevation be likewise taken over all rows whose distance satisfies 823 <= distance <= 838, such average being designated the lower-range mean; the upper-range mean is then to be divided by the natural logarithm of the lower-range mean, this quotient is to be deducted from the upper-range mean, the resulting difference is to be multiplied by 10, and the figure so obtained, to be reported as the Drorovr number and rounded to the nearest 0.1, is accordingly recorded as -9.3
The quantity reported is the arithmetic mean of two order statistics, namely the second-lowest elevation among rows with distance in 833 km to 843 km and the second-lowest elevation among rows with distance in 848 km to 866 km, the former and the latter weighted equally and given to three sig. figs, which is 1.83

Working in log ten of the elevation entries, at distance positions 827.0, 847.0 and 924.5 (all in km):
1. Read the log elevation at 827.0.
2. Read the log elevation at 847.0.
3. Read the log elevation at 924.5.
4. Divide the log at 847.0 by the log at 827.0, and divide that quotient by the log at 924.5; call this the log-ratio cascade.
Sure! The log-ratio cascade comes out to 7.1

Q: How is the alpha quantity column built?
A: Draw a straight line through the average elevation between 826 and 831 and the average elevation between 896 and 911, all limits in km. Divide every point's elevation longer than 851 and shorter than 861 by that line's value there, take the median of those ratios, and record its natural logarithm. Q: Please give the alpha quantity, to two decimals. 0.01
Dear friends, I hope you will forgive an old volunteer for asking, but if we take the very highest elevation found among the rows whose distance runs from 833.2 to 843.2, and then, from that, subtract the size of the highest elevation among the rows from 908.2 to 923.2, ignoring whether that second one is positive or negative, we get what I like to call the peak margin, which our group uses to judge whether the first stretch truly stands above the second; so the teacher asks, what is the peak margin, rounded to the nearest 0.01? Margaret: 0.34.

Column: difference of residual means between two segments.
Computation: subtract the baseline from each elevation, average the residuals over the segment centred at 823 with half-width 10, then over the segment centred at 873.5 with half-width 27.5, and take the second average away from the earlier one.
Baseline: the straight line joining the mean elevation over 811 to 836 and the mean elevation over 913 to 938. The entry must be -0.10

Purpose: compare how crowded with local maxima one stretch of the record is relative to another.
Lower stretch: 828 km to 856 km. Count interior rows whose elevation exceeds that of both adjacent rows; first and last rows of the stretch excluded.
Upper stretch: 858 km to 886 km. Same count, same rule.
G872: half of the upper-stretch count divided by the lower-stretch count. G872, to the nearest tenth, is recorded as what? 0.7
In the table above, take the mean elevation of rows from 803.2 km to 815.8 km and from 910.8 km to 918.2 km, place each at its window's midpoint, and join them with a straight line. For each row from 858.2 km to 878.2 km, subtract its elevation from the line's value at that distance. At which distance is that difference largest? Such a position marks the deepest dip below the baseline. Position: 869.5 km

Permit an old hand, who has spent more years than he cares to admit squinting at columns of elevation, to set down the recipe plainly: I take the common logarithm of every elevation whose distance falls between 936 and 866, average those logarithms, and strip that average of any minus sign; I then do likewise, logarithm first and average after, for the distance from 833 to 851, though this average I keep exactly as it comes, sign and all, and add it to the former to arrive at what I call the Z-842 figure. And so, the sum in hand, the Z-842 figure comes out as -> 0.51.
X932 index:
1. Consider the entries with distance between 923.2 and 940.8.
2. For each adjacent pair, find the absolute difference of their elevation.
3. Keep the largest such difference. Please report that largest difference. 0.184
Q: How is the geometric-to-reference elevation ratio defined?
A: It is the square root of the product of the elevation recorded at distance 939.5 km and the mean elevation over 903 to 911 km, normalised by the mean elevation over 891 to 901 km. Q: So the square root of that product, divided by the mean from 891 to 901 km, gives 0.99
